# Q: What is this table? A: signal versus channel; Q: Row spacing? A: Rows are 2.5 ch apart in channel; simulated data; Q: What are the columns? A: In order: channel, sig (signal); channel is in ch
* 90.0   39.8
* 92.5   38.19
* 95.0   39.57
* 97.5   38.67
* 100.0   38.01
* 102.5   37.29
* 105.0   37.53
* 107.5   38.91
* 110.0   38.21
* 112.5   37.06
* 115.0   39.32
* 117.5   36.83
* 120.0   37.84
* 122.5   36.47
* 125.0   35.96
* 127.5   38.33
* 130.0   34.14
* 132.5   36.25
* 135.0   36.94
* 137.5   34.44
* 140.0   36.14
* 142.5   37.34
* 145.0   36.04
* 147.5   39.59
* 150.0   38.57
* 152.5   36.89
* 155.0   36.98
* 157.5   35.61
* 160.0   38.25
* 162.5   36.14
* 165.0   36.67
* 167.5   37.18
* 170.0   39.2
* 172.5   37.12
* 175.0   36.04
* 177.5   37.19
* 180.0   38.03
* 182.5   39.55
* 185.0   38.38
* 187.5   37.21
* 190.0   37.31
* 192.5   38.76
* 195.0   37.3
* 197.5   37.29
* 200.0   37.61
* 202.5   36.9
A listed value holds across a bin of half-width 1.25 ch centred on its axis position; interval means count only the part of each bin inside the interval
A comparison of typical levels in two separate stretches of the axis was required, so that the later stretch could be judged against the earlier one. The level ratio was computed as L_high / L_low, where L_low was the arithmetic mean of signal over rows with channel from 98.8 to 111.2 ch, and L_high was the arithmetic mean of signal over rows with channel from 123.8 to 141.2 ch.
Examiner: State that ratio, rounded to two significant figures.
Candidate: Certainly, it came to 0.95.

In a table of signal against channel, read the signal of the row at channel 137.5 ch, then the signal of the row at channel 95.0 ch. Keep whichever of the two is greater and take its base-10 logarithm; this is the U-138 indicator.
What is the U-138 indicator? 1.60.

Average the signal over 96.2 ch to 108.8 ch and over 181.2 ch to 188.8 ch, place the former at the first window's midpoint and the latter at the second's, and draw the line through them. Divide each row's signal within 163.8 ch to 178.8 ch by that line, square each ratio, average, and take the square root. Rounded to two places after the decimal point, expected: 0.97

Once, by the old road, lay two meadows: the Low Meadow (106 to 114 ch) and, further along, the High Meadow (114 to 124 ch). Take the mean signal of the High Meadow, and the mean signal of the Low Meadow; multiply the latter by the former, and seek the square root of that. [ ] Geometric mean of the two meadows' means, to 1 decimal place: 37.8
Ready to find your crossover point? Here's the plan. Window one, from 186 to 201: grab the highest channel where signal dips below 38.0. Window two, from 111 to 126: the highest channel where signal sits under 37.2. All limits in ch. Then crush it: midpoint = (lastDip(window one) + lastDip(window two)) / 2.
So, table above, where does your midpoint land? 162.5 ch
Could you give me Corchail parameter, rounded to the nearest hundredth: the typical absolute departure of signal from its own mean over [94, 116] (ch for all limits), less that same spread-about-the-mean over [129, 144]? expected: -0.32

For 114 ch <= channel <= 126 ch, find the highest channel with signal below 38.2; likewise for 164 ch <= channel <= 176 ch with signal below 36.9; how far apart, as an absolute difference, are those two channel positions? 50.0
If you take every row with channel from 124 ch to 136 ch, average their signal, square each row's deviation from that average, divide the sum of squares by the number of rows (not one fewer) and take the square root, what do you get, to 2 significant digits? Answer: 1.4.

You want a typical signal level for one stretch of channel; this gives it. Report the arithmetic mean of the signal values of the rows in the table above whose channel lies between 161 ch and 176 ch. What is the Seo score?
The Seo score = 37.1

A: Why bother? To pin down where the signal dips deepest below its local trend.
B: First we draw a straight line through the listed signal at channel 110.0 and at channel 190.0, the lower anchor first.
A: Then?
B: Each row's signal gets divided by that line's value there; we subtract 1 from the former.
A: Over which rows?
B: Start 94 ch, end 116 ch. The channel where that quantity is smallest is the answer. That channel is 112.5 ch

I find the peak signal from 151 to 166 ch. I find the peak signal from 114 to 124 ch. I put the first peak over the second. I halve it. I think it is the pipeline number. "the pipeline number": 0.486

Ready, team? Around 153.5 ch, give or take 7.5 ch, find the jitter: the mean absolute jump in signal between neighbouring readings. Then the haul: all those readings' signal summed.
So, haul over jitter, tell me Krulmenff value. 166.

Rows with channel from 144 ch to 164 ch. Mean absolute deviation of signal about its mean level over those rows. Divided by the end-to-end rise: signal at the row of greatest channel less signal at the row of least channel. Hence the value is 11.6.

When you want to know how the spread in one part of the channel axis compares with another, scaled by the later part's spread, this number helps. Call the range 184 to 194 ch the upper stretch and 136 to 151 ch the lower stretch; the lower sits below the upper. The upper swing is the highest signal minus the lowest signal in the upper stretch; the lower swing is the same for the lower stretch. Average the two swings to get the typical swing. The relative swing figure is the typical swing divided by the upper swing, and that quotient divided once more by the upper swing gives 1.4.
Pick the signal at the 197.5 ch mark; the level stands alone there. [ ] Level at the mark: 37.29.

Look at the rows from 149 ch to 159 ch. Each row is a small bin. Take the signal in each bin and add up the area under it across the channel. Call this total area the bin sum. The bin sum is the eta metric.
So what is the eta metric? 370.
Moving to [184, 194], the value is 379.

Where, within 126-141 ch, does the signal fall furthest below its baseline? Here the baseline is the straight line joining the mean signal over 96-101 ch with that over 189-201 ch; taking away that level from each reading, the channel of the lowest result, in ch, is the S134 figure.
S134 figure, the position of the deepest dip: 130.0 ch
